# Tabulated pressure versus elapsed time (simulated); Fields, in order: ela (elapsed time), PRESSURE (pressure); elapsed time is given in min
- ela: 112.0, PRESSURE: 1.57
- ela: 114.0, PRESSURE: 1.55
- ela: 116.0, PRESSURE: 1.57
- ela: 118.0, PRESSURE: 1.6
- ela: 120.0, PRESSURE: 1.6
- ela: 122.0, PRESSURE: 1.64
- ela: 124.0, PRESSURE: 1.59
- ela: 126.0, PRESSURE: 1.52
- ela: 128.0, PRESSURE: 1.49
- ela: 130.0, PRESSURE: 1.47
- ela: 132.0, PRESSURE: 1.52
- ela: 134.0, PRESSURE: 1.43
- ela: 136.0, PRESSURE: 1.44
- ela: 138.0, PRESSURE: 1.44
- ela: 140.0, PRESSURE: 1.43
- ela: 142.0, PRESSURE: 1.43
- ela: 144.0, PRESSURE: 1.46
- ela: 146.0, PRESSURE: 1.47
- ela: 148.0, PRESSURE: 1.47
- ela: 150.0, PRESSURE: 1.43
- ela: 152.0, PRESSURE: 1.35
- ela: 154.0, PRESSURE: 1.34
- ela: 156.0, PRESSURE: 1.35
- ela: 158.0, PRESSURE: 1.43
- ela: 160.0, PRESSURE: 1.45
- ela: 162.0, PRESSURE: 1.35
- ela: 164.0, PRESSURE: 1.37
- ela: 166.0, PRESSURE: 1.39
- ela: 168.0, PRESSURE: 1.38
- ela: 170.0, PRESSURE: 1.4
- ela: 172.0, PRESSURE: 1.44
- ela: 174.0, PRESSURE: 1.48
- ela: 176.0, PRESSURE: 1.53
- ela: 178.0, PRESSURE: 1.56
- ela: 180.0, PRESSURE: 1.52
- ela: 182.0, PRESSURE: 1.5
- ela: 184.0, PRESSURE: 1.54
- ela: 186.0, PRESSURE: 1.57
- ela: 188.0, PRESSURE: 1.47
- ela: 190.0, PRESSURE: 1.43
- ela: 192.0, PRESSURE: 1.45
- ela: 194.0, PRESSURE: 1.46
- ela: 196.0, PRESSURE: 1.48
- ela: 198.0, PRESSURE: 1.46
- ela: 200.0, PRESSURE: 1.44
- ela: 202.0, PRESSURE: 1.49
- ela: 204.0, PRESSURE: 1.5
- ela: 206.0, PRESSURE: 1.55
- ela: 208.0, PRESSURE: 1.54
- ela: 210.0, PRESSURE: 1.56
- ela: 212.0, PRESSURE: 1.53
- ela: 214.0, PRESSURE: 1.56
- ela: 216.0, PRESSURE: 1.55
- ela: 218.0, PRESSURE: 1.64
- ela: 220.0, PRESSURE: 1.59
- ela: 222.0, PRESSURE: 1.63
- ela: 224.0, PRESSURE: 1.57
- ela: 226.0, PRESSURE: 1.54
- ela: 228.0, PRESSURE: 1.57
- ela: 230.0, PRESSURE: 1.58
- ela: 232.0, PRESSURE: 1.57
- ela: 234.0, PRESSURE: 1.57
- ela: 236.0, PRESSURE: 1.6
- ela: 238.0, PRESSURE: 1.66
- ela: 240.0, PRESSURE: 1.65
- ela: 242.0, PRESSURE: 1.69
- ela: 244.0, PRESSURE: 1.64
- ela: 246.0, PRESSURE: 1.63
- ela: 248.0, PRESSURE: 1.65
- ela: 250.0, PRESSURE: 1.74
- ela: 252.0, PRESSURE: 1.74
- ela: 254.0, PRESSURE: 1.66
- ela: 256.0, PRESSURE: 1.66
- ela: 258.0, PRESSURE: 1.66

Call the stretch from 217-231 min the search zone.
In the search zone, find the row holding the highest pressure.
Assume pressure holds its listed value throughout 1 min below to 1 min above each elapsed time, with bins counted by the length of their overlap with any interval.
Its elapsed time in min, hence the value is 218.0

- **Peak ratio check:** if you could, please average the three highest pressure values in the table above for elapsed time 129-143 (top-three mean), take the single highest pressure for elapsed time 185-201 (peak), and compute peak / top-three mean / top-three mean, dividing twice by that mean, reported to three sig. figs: 0.720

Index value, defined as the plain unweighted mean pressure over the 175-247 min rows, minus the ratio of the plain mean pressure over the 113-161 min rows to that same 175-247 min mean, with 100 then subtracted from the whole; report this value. -99.4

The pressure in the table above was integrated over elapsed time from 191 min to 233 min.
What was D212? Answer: 65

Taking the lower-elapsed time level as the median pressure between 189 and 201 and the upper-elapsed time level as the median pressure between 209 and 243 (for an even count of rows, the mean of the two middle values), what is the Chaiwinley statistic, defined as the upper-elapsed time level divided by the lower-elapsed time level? 1.079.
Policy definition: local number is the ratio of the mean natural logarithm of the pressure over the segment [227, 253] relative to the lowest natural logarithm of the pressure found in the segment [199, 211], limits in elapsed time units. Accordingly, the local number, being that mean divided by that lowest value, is 1.4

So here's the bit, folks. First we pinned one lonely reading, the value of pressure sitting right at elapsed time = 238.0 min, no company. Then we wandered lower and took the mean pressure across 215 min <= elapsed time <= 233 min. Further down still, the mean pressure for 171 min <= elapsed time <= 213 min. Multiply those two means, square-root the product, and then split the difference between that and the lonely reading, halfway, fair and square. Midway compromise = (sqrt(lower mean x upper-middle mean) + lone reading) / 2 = 1.60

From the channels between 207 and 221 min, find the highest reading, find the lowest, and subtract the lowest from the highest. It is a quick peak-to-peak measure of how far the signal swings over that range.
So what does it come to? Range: 0.1100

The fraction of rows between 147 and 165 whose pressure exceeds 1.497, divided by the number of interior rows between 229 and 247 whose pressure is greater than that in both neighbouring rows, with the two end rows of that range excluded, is 0.000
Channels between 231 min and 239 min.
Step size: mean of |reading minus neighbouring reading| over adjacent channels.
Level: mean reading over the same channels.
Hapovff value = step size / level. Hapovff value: 0.019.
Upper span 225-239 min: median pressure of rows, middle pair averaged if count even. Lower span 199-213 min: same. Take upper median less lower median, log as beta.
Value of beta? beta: 0.04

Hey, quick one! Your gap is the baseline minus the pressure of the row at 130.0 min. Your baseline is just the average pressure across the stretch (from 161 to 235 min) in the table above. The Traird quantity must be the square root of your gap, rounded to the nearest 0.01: 0.19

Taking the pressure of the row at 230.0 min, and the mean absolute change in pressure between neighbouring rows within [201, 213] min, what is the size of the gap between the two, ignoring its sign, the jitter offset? 1.56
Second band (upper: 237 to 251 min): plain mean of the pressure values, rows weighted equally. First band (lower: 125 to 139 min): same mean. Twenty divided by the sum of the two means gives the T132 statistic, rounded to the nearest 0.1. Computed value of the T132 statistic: 6.4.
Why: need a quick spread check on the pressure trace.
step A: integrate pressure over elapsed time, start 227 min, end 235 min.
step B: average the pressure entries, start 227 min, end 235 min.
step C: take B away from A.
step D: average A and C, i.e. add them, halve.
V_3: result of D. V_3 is 11.8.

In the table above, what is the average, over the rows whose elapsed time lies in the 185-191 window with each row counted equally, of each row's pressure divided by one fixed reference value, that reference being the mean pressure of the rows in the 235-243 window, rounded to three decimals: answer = 0.903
